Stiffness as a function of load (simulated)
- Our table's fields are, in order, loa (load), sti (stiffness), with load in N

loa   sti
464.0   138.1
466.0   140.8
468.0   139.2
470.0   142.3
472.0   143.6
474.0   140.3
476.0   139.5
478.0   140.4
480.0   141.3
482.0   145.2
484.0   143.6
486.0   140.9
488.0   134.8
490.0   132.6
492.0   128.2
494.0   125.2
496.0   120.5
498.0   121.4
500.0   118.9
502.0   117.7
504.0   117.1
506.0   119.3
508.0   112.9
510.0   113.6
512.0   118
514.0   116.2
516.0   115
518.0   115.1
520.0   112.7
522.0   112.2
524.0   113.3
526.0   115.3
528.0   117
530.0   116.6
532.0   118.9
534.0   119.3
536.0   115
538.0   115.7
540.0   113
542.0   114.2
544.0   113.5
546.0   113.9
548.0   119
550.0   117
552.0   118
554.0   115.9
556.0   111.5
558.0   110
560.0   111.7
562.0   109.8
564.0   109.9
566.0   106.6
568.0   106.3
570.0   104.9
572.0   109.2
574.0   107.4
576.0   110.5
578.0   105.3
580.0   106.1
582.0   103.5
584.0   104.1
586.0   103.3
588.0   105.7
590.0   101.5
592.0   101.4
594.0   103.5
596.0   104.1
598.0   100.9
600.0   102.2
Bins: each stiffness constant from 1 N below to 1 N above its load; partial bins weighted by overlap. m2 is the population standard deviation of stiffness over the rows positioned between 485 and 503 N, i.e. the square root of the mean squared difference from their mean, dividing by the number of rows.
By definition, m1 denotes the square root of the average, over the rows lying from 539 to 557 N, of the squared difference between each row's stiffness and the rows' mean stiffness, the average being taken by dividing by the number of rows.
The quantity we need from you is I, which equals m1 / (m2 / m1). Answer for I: 1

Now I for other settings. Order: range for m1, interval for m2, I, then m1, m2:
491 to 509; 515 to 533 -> 9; 4.2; 2.0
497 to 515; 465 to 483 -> 3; 2.5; 1.9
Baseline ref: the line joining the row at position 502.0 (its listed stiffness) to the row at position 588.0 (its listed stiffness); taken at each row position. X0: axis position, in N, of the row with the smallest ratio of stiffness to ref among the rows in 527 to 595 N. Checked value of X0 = 590.0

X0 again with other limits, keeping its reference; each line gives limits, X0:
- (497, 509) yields 508.0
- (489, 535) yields 508.0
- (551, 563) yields 558.0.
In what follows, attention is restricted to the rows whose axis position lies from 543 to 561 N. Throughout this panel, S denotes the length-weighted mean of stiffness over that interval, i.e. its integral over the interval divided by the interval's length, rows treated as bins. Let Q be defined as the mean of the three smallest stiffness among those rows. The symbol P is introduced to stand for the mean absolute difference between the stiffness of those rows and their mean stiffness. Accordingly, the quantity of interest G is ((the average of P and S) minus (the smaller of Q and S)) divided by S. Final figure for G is -0.458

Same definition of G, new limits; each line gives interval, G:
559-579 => -0.466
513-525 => -0.482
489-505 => -0.443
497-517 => -0.464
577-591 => -0.480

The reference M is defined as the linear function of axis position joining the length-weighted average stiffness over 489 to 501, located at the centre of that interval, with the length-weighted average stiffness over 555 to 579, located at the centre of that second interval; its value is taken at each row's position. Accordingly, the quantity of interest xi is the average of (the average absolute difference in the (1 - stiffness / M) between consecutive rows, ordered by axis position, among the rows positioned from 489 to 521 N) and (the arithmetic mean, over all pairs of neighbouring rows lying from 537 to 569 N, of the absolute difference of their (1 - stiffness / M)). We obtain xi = 0.0175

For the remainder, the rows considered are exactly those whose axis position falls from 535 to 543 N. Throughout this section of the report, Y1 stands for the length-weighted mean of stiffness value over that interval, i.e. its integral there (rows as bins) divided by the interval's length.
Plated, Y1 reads 114.5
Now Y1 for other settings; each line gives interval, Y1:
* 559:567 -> 109.5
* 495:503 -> 119.6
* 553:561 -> 112.3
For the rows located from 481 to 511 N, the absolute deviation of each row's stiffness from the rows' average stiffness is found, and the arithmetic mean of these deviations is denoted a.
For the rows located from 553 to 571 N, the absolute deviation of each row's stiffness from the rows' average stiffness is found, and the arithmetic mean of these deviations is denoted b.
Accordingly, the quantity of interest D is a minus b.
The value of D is 7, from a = 9.1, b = 2.5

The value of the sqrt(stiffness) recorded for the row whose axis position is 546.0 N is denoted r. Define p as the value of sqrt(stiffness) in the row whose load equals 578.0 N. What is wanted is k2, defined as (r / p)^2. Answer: 1.08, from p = 10.3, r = 10.7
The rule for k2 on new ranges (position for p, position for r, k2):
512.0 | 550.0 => 0.99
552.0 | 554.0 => 0.98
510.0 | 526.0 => 1.01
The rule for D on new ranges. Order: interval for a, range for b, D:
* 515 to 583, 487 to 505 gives -2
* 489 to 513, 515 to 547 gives 3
